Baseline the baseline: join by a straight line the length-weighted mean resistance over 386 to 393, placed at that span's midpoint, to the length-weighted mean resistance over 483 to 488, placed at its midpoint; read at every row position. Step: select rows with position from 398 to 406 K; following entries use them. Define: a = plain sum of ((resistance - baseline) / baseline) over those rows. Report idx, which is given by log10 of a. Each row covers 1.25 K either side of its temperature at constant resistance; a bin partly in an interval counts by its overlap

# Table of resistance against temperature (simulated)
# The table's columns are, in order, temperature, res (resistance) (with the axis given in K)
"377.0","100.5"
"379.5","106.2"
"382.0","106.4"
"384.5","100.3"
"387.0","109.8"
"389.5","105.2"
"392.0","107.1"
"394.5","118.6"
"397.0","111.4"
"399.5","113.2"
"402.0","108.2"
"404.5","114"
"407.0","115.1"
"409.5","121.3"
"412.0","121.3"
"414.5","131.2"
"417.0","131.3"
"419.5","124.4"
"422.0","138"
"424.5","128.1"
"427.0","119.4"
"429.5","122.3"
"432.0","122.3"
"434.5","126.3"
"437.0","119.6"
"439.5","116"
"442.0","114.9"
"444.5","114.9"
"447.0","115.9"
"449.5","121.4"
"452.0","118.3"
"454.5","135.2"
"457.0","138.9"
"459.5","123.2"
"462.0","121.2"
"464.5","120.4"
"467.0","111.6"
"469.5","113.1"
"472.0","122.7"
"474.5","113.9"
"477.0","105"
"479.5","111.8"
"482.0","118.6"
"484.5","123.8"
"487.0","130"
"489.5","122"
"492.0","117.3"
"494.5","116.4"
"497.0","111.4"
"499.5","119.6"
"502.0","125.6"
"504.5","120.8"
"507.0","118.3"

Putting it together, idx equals -1.26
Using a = 0.06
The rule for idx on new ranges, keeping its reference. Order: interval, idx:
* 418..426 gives -0.36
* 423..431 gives -0.65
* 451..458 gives -0.58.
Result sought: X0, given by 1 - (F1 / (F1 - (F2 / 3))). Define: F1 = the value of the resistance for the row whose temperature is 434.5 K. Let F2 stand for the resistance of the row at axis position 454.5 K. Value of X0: -0.55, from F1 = 126.3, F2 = 135.2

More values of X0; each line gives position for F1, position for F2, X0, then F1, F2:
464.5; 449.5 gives -0.51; 120.4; 121.4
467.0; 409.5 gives -0.57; 111.6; 121.3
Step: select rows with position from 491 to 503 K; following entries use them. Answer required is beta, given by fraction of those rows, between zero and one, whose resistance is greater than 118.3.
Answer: 0.40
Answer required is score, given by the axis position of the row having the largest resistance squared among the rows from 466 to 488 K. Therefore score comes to 487.0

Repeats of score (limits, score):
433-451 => 434.5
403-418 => 417.0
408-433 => 422.0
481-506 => 487.0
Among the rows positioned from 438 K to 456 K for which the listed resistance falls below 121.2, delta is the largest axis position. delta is 452.0 K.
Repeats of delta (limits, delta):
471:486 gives 482.0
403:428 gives 427.0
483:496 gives 494.5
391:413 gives 407.0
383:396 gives 394.5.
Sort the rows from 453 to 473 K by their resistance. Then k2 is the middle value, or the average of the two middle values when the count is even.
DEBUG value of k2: 122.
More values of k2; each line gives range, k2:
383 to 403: 109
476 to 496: 118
